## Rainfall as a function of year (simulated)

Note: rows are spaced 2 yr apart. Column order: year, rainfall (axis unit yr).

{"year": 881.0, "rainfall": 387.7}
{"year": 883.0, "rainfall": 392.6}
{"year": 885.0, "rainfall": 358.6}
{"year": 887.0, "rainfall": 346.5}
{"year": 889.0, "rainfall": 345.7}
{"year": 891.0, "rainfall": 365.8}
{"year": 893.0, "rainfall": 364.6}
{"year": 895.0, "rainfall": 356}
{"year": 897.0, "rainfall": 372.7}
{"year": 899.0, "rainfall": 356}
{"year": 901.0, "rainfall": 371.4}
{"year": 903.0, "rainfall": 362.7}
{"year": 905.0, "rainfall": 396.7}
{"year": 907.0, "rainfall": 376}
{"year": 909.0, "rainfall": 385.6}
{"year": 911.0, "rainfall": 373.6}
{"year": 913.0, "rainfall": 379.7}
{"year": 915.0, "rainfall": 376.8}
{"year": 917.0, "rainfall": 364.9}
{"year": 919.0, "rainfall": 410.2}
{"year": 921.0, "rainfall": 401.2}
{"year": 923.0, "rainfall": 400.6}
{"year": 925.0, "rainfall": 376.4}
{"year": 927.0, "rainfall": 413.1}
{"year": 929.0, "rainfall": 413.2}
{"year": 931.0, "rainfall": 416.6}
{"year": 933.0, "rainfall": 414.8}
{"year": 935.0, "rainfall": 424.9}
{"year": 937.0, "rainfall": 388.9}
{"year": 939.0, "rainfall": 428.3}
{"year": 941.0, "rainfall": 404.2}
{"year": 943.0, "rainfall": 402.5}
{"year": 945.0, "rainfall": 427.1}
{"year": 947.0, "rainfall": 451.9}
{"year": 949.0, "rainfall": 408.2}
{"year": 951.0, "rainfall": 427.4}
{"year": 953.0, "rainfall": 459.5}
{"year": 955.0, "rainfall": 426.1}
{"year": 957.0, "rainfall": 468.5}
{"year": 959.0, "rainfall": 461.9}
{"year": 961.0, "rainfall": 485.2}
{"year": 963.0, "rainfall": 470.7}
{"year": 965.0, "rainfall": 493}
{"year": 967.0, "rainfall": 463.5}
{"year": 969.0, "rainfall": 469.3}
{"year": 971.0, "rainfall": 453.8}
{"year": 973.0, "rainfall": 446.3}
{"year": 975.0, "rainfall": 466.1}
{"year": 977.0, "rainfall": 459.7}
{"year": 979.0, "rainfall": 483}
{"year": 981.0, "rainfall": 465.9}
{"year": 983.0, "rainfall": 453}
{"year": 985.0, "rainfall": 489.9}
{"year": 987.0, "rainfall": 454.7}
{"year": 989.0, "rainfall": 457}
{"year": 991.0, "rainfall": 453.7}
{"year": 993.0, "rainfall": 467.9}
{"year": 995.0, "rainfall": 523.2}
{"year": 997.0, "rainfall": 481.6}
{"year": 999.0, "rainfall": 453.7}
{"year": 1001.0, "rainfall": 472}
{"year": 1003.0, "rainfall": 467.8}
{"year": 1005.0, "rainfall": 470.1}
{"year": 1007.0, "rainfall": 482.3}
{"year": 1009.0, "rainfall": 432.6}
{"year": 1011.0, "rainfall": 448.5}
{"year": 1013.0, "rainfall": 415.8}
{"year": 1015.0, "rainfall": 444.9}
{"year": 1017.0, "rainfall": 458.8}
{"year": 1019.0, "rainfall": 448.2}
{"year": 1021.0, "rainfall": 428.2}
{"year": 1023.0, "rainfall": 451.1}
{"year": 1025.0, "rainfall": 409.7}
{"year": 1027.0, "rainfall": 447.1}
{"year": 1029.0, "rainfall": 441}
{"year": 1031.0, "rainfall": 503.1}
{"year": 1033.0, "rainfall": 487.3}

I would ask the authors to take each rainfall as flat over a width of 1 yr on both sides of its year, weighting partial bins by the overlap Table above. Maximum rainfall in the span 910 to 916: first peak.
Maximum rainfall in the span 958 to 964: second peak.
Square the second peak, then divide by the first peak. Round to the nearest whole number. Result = 620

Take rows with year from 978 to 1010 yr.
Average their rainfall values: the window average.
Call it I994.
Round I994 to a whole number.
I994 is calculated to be 469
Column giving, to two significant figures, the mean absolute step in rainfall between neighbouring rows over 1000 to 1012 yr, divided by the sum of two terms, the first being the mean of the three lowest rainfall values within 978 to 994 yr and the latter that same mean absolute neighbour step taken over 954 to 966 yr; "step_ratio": 0.035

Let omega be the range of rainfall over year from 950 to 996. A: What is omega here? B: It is 97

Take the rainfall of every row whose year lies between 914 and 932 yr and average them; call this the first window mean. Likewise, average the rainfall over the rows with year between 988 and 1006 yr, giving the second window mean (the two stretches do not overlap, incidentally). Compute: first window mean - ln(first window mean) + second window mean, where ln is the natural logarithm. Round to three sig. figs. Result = 863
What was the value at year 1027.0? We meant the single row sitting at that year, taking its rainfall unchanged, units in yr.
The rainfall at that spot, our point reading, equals 447.1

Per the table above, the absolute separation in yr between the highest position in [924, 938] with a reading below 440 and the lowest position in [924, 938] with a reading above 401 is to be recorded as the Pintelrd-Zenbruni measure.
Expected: 10 yr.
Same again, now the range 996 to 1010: 12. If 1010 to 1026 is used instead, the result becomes 14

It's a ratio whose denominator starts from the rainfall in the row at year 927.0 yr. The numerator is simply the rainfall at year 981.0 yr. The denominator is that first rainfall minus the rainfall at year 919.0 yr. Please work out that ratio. 161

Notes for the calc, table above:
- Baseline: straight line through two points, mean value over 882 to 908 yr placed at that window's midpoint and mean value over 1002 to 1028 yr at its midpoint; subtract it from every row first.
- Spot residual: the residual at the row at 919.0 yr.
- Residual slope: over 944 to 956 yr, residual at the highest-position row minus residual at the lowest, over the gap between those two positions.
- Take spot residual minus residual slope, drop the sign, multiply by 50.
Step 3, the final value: 1420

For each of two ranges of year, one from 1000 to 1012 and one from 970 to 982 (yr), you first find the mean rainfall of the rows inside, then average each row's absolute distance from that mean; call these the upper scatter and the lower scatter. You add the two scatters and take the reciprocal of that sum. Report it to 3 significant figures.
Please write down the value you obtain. 0.0423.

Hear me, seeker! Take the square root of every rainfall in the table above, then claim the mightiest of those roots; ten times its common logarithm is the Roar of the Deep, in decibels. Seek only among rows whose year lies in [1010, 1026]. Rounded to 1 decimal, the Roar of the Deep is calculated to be 13.3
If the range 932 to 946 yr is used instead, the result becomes 13.2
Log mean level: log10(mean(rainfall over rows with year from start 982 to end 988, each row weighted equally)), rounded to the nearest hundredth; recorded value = 2.67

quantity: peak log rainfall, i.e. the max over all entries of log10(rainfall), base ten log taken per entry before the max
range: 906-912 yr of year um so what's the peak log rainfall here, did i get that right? 2.586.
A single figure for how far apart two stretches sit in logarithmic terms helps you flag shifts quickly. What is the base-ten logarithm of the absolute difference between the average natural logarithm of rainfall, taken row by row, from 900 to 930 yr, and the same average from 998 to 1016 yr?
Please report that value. -0.79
